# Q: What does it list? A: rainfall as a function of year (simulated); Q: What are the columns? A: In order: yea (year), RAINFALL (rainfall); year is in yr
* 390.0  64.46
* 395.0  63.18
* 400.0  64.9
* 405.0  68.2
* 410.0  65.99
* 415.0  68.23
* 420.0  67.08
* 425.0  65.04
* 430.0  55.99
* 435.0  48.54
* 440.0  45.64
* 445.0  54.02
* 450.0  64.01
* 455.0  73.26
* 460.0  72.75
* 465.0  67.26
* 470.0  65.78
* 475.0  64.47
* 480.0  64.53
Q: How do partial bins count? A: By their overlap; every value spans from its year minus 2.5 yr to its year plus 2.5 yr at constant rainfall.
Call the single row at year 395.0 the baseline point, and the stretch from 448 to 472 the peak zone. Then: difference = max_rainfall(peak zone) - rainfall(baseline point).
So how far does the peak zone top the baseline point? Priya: 10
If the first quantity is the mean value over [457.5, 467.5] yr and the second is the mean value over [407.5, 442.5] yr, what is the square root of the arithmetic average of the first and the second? 8.05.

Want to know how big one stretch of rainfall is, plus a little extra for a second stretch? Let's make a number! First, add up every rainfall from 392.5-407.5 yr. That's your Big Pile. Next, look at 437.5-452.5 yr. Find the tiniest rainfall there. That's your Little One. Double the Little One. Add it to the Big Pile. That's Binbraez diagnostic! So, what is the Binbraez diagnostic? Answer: 288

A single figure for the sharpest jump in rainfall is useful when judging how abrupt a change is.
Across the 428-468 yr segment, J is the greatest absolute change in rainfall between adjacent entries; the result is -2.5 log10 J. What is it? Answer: -2.5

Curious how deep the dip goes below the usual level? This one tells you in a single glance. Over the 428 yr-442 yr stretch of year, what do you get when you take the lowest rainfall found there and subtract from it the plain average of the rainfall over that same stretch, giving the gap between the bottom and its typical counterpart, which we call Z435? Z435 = -4.4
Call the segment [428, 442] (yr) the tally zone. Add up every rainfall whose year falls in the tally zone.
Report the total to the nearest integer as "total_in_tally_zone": 150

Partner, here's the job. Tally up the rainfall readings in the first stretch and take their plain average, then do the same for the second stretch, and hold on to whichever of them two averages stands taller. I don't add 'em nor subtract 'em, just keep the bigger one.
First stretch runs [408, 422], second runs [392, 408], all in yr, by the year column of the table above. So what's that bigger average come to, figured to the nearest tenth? 67.1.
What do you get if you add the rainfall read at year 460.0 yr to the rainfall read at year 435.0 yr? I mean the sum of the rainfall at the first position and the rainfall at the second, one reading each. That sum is 121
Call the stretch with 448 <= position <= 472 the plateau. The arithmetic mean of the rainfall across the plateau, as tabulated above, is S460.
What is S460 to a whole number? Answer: 69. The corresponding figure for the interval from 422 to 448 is 54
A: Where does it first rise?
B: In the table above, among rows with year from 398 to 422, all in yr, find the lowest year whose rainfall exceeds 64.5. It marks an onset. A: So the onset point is 400.0 yr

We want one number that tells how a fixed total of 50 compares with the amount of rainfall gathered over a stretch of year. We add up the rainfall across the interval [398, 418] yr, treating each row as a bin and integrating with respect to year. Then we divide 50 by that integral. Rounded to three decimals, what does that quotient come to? 0.037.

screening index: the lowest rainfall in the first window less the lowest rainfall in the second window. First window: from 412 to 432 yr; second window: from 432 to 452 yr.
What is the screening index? 10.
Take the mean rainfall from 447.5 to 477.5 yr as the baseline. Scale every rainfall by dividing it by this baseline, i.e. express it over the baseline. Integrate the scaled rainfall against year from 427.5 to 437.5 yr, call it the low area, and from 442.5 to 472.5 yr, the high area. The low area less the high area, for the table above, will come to -22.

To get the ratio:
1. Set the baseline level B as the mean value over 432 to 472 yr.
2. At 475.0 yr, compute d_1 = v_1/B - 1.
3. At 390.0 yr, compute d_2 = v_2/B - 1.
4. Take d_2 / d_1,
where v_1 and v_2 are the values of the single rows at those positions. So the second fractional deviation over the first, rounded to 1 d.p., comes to 1.0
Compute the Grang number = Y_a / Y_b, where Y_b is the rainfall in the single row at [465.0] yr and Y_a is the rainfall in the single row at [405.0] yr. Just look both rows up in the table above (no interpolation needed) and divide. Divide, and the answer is 1.01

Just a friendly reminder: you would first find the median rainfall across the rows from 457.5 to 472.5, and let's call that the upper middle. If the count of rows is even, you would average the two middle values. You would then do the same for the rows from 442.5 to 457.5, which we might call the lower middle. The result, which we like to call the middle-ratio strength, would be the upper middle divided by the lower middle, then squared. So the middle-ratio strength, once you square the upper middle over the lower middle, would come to 1.1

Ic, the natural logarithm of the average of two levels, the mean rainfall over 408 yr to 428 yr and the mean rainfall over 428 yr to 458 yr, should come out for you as 4.12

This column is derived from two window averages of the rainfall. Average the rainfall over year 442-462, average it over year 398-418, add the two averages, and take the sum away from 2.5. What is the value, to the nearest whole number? -130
